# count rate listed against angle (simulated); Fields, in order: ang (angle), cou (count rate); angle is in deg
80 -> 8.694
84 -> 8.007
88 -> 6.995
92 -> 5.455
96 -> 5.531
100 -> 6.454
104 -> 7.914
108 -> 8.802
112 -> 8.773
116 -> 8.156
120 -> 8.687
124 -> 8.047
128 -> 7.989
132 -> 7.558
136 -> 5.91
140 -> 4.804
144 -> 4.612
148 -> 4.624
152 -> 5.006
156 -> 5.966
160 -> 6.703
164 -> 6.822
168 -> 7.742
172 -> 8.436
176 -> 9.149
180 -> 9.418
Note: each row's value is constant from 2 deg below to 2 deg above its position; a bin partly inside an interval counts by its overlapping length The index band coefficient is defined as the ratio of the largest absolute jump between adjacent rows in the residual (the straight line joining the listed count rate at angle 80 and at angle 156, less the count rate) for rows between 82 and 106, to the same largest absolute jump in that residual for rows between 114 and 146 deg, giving 1.07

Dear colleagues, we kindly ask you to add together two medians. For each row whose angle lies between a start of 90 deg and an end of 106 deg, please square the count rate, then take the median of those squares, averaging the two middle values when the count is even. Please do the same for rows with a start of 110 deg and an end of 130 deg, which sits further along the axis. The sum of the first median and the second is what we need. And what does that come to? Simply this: 103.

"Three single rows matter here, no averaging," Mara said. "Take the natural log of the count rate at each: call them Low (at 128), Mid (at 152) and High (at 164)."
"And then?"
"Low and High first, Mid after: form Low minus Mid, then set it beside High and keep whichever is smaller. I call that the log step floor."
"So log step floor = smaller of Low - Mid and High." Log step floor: 0.47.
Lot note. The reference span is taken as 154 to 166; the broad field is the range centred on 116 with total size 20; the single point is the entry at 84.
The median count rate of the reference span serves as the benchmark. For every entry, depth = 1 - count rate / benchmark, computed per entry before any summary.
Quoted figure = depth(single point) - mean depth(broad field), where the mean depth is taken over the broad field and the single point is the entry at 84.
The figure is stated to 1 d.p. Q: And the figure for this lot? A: 0.1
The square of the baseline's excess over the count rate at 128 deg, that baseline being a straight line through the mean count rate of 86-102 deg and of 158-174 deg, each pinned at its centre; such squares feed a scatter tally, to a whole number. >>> 2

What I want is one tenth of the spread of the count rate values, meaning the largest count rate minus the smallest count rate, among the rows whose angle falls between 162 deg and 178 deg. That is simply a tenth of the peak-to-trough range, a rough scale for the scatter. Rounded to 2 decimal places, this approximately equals 0.23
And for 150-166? 0.18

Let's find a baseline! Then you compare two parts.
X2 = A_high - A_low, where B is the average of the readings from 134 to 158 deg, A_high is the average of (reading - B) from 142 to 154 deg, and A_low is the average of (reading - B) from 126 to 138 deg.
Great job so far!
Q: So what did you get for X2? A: -2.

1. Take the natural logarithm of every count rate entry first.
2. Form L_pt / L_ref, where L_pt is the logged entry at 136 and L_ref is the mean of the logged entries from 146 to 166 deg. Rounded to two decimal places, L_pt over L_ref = 1.02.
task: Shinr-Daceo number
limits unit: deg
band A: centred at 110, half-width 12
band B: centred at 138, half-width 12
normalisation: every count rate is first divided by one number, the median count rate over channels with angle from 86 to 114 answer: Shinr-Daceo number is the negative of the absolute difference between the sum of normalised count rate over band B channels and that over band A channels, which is -1.90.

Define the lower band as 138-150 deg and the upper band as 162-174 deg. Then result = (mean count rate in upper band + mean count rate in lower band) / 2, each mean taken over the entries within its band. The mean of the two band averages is 6.2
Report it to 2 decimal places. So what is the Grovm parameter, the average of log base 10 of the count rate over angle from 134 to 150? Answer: 0.70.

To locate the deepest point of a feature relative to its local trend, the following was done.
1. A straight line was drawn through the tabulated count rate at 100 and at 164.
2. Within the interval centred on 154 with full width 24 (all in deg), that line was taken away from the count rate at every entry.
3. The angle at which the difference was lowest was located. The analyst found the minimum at 148 deg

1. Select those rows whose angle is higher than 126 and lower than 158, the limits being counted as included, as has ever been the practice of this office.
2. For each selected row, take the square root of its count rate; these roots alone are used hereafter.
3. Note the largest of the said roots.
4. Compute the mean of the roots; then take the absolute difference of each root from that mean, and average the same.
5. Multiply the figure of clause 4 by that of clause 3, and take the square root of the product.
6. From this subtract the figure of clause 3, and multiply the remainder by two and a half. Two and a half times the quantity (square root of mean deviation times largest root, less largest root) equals -5.1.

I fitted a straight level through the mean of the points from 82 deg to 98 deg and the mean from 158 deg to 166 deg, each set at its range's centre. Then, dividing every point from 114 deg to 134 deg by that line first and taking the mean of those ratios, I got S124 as 1.22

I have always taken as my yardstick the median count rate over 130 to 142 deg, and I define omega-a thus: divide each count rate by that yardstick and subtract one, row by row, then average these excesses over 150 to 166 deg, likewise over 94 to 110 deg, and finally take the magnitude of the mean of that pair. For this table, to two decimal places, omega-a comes 0.13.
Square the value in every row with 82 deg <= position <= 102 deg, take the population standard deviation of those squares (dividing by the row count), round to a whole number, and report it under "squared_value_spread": 13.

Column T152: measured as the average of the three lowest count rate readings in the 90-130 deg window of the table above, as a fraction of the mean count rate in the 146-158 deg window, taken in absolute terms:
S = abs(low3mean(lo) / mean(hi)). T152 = 1.1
